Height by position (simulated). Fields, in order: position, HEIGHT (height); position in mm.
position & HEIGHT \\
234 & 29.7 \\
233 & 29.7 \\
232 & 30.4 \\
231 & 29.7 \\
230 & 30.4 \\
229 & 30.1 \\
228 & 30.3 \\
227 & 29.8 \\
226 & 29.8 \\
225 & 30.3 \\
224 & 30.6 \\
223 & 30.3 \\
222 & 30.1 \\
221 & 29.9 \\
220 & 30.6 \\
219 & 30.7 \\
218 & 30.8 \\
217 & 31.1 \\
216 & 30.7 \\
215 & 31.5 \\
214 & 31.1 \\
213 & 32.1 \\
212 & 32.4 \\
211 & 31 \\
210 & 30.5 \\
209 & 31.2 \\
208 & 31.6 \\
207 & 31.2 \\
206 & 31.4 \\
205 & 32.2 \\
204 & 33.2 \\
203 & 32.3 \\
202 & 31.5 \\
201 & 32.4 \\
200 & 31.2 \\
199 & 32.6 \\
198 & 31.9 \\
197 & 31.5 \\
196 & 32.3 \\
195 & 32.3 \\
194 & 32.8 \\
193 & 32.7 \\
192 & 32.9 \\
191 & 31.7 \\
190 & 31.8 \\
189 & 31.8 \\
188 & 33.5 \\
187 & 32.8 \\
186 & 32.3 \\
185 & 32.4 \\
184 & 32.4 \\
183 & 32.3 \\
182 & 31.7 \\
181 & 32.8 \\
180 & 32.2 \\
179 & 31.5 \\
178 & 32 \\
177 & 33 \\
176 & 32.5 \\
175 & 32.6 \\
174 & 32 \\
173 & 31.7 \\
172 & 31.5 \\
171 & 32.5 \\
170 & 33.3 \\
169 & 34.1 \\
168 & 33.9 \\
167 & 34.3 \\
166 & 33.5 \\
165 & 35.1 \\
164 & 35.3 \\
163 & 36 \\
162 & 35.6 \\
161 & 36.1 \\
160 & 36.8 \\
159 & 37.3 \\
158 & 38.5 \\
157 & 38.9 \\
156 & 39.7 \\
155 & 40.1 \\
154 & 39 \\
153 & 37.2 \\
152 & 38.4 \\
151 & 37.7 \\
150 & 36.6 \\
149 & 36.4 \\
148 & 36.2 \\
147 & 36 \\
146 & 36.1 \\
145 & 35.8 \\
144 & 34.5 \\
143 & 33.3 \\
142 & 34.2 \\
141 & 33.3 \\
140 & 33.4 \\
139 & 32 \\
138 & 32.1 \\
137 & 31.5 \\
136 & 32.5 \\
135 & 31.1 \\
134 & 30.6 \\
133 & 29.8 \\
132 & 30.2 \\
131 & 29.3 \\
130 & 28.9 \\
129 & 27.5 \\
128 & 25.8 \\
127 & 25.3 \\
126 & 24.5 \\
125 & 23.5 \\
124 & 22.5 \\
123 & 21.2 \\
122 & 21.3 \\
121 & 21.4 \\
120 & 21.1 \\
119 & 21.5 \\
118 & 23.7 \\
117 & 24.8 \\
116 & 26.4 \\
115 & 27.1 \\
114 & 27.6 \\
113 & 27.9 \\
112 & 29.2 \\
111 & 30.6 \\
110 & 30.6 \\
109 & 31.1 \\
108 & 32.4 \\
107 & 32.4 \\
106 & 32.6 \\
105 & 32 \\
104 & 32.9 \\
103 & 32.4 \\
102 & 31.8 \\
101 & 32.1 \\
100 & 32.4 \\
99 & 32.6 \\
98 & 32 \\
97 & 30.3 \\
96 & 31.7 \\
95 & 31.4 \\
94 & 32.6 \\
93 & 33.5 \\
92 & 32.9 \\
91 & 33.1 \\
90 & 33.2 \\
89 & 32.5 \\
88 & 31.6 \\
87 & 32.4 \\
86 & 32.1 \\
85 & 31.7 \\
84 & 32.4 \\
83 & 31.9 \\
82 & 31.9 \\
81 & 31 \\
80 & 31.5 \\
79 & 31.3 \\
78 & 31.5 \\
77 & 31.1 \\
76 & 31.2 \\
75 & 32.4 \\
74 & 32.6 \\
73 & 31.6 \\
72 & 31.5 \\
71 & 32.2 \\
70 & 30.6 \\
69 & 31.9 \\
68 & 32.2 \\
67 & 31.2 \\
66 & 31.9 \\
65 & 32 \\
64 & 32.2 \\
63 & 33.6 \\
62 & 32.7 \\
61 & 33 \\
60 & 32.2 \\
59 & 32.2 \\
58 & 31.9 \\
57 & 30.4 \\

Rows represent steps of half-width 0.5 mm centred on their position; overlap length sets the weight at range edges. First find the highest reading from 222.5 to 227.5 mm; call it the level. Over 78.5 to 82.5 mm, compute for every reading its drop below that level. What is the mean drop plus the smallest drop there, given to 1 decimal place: -2.1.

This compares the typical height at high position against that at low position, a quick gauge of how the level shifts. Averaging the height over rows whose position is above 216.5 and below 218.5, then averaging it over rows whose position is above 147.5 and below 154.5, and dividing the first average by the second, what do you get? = 0.83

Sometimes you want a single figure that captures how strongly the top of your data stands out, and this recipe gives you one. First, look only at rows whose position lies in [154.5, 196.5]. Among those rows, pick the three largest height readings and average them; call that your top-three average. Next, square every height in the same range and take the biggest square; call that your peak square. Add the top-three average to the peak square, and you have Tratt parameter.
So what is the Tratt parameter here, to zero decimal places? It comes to 1648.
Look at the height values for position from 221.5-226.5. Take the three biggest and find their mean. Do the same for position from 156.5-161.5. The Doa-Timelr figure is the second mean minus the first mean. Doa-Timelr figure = 7.8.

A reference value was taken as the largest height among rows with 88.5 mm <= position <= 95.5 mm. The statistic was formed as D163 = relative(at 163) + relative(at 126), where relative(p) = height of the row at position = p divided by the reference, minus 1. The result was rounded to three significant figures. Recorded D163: -0.194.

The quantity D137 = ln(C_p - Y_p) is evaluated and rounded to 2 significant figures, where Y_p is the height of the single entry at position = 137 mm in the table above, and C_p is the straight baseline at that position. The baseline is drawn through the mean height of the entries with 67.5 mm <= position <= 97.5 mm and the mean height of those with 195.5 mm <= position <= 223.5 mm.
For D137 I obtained -1.6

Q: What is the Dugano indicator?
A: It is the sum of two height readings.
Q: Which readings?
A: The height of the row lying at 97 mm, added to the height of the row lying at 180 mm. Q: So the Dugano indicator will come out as 62.5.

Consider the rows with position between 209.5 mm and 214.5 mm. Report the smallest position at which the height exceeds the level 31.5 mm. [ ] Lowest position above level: 212 mm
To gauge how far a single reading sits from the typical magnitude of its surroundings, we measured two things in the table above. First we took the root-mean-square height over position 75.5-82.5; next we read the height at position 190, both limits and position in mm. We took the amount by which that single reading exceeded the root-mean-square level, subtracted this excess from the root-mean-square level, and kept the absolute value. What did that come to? 30.9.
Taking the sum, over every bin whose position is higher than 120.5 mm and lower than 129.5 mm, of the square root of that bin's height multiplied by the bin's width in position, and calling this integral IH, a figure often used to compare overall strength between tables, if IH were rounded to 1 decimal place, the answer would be 43.7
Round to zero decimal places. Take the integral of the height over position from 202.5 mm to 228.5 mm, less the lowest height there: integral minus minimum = 777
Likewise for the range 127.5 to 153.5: 835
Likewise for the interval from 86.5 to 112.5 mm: 803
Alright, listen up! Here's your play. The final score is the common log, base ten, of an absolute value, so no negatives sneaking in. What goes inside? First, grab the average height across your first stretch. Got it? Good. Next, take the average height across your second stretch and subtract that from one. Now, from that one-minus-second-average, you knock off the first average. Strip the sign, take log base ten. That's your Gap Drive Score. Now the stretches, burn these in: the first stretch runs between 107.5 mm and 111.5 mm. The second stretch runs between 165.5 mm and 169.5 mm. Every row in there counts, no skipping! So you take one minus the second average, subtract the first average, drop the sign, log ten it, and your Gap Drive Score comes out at 1.81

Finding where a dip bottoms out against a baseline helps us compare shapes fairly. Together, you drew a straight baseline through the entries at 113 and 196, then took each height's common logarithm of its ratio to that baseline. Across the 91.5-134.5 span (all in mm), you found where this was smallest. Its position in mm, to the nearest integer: 123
